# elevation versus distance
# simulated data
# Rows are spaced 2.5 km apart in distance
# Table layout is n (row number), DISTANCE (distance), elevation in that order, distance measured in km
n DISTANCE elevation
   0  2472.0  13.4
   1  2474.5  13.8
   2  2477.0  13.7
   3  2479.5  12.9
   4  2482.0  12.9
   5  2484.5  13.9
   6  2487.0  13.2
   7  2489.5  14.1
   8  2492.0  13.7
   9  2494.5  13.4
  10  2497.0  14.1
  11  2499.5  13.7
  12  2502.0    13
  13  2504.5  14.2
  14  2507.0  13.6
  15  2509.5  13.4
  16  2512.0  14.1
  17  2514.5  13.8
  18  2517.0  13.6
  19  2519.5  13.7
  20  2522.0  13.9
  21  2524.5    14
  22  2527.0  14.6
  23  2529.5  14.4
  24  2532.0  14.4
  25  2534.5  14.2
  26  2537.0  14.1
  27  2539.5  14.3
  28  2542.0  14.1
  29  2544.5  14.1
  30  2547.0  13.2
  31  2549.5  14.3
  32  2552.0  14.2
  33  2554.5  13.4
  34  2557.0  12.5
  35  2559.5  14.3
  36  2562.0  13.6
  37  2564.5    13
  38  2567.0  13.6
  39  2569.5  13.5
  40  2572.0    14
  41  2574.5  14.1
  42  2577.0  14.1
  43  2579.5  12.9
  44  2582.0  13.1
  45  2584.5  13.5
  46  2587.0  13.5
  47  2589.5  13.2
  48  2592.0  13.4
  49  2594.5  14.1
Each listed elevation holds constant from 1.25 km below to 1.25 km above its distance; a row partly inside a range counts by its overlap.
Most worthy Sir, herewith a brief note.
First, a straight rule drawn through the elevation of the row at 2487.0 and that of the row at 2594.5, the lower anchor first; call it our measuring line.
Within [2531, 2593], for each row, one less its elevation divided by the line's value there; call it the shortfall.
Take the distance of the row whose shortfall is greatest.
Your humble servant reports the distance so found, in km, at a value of 2557.0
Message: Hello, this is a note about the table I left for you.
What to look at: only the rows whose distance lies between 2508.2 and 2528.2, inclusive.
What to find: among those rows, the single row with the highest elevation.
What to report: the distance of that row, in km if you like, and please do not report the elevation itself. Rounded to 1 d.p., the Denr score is 2527.0 km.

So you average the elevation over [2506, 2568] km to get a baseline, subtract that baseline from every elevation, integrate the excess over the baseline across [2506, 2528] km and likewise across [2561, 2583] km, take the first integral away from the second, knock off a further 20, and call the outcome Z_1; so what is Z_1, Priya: -27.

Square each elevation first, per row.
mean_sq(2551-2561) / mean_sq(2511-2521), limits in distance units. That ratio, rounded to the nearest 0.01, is 0.97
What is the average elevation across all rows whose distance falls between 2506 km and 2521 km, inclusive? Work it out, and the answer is 13.7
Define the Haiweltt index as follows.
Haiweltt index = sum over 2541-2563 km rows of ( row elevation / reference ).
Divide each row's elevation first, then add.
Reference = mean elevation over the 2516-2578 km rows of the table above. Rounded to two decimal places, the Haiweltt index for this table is 8.91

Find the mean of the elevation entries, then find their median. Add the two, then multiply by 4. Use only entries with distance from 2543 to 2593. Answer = 108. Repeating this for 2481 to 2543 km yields 111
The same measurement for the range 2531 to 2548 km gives 113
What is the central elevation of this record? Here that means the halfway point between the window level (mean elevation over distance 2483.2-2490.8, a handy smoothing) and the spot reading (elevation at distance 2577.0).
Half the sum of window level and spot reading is 13.9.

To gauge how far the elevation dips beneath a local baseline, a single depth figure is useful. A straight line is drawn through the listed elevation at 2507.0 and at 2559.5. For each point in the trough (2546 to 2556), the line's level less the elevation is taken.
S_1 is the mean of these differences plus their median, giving 0.8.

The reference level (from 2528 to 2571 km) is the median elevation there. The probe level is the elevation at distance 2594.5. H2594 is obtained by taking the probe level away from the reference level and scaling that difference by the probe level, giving 0.00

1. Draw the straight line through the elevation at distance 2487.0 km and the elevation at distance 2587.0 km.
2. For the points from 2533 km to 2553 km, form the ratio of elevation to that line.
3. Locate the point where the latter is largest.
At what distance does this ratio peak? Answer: 2539.5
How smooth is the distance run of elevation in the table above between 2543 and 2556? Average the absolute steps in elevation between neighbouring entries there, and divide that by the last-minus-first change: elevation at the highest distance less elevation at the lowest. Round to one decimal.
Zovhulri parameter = -1.0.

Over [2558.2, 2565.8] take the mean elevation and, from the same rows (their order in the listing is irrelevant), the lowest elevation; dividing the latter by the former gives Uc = 0.954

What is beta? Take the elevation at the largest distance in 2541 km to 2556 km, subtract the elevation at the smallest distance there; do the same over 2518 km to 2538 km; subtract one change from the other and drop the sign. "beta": 1.10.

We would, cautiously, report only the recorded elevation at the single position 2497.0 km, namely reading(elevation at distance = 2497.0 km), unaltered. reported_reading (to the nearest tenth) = 14.1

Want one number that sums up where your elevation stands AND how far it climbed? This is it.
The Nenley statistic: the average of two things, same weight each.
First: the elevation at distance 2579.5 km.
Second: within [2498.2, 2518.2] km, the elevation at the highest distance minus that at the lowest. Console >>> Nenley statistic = 6.40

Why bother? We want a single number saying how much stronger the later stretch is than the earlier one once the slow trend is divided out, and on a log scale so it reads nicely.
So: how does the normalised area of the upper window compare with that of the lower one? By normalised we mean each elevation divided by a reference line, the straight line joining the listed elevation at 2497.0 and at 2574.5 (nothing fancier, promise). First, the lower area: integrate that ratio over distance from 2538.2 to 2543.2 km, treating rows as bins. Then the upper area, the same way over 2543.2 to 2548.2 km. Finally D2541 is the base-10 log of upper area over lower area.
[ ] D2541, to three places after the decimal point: -0.017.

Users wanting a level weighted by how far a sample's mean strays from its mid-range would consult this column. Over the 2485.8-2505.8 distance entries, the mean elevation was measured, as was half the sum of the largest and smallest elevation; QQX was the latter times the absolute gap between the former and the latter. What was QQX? 1.0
